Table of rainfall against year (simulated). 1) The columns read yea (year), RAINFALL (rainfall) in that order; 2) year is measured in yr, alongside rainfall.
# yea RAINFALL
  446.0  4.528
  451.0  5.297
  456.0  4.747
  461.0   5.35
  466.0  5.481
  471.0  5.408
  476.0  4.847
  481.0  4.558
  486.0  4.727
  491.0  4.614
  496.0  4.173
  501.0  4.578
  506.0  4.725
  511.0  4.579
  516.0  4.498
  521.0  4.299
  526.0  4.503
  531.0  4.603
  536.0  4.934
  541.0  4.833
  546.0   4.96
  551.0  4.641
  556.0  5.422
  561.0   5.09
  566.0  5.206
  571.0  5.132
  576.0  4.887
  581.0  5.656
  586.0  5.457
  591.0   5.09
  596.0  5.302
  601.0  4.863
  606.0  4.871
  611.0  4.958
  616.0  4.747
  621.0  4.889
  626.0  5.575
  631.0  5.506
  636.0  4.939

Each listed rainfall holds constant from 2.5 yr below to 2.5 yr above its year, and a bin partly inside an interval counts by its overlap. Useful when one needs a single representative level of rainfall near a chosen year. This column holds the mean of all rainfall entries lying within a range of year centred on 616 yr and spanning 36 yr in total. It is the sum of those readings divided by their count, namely 5.06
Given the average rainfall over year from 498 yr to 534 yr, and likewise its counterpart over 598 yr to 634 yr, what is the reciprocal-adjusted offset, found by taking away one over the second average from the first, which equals 4.34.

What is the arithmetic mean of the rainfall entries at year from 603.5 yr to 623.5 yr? 4.87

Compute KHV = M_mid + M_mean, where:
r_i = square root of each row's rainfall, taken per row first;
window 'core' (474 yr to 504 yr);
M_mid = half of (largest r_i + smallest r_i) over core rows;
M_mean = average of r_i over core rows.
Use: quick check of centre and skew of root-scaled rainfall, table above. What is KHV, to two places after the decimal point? 4.26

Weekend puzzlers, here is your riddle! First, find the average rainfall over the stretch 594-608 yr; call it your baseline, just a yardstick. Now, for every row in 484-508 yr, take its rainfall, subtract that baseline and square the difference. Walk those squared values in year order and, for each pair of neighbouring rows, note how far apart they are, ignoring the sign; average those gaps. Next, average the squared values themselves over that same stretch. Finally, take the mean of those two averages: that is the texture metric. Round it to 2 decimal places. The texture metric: 0.28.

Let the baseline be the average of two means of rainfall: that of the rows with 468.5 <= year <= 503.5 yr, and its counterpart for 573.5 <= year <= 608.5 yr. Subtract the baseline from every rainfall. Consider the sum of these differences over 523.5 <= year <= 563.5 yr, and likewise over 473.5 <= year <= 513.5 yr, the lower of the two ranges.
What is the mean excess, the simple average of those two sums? -1.6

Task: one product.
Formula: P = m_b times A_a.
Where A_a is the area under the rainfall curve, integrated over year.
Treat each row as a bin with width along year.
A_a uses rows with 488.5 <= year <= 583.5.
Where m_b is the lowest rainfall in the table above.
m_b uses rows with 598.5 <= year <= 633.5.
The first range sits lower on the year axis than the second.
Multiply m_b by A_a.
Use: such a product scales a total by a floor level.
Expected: 2168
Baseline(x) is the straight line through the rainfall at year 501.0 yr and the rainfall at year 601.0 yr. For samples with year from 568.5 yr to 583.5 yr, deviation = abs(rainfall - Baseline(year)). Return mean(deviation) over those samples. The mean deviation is 0.43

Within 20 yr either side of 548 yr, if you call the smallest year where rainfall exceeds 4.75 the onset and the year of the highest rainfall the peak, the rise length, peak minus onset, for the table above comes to 20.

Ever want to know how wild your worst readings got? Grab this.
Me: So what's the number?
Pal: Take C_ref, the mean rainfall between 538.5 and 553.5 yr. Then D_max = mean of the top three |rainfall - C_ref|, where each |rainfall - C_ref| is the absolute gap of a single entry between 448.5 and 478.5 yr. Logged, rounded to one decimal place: 0.6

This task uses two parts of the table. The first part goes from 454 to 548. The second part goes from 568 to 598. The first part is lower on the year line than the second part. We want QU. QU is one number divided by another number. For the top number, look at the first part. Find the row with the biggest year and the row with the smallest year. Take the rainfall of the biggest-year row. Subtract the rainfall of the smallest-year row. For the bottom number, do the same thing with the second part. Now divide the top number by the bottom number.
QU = 1.25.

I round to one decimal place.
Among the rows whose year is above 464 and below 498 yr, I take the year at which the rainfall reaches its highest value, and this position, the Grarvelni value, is 466.0 yr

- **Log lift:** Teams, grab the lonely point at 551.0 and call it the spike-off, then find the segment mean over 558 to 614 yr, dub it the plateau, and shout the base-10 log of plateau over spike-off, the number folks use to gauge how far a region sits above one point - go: 0.044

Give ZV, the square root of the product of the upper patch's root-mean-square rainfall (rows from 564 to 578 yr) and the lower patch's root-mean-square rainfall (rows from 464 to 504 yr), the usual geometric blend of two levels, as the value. 4.94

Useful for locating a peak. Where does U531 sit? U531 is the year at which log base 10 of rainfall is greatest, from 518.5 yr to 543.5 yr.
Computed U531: 536.0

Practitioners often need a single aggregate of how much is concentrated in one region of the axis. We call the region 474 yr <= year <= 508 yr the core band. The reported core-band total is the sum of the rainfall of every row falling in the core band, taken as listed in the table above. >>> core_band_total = 32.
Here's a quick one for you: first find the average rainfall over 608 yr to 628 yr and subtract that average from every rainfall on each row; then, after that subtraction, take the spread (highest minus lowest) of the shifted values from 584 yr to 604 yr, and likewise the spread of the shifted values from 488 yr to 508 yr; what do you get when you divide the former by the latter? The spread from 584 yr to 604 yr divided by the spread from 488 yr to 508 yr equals 1.1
